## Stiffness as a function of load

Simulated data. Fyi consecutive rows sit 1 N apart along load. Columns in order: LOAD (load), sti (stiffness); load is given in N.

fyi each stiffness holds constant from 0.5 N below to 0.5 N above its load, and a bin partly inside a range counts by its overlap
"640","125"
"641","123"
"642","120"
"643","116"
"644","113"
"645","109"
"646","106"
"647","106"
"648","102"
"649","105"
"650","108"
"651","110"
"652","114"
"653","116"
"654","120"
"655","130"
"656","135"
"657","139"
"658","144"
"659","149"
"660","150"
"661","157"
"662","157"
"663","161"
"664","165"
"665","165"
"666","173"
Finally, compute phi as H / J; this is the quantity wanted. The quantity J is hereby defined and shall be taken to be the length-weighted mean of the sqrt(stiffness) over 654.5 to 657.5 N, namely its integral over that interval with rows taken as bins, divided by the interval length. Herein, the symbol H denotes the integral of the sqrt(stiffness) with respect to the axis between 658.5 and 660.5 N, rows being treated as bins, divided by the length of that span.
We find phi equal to 1.05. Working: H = 12.2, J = 11.6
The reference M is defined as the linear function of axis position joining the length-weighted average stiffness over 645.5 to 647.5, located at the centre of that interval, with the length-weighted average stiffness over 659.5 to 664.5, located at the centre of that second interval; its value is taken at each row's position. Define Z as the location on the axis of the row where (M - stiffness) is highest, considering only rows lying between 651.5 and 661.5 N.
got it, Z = 653 N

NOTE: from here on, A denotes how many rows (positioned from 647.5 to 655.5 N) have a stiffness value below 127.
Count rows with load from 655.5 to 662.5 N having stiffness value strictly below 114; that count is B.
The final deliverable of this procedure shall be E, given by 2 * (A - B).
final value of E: 14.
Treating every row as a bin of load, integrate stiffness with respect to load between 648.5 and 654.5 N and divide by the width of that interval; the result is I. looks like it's 112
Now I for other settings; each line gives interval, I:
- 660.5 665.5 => 161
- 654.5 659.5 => 139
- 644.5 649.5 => 106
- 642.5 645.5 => 113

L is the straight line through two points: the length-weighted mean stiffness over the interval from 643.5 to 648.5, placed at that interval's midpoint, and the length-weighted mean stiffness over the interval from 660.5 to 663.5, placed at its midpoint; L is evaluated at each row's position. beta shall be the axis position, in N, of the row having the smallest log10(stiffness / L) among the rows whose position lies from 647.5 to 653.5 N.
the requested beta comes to 651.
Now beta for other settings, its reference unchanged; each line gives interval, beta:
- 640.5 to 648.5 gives 648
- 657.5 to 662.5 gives 660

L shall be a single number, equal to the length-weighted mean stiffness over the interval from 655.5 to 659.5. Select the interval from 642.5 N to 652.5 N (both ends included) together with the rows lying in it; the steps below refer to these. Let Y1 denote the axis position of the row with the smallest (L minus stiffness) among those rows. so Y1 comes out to 643 N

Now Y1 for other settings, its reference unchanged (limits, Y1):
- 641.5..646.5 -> 642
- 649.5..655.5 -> 655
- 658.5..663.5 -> 663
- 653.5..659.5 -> 659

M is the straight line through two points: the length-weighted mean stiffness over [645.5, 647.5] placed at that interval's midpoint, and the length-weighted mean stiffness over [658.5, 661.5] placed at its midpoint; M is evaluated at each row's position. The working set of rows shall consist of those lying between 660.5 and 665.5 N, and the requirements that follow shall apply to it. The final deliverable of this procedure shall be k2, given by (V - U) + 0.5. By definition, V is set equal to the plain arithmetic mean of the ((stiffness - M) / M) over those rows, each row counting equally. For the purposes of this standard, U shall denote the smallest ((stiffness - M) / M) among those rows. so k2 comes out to 0.517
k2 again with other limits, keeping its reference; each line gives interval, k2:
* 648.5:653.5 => 0.506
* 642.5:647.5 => 0.610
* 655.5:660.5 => 0.512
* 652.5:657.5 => 0.542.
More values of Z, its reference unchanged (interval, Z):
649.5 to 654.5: 653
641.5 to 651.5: 651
